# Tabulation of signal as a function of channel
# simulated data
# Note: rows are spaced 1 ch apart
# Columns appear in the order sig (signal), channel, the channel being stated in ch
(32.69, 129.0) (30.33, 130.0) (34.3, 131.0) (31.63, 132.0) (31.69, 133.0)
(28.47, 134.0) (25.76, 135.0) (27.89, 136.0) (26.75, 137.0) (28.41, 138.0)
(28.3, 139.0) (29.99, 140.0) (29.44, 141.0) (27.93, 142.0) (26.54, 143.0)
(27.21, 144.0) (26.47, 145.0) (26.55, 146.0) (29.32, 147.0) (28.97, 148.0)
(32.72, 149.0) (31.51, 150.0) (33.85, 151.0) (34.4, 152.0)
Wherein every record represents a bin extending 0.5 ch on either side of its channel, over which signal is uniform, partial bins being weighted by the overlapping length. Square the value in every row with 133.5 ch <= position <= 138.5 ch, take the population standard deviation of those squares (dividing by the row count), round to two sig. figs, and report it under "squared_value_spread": 57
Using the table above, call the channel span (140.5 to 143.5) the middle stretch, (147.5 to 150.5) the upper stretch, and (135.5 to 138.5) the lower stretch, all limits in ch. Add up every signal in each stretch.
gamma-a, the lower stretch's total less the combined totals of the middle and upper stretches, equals -94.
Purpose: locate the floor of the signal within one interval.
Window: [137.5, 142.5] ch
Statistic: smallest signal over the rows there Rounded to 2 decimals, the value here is 27.93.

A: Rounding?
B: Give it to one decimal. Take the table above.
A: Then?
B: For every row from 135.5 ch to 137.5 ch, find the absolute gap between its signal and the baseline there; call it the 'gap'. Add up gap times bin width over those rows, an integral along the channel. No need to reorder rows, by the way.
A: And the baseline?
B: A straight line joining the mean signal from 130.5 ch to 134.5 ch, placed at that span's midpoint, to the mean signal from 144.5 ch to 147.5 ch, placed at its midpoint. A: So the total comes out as 6.0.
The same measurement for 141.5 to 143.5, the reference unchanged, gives 2.5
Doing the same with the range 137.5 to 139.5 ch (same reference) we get 2.7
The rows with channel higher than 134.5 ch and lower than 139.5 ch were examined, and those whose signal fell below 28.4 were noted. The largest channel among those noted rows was 139.0 ch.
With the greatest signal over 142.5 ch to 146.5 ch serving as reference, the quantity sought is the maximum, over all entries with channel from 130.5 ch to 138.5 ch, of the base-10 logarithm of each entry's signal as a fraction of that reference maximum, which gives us 0.101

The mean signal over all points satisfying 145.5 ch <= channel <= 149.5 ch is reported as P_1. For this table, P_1 29.4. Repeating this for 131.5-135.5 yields 29.4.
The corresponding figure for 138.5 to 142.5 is 28.9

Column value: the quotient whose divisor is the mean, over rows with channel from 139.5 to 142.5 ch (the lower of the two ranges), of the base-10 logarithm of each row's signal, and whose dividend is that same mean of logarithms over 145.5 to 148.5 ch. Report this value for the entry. 0.99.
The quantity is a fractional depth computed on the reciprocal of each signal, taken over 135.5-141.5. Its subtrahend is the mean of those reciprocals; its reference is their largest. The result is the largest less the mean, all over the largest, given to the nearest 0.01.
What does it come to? 0.06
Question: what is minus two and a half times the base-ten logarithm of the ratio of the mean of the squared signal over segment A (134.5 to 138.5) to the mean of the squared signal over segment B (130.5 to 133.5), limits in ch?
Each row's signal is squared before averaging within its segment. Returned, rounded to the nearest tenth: 0.4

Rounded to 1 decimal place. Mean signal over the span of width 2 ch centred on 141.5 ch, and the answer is 28.7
